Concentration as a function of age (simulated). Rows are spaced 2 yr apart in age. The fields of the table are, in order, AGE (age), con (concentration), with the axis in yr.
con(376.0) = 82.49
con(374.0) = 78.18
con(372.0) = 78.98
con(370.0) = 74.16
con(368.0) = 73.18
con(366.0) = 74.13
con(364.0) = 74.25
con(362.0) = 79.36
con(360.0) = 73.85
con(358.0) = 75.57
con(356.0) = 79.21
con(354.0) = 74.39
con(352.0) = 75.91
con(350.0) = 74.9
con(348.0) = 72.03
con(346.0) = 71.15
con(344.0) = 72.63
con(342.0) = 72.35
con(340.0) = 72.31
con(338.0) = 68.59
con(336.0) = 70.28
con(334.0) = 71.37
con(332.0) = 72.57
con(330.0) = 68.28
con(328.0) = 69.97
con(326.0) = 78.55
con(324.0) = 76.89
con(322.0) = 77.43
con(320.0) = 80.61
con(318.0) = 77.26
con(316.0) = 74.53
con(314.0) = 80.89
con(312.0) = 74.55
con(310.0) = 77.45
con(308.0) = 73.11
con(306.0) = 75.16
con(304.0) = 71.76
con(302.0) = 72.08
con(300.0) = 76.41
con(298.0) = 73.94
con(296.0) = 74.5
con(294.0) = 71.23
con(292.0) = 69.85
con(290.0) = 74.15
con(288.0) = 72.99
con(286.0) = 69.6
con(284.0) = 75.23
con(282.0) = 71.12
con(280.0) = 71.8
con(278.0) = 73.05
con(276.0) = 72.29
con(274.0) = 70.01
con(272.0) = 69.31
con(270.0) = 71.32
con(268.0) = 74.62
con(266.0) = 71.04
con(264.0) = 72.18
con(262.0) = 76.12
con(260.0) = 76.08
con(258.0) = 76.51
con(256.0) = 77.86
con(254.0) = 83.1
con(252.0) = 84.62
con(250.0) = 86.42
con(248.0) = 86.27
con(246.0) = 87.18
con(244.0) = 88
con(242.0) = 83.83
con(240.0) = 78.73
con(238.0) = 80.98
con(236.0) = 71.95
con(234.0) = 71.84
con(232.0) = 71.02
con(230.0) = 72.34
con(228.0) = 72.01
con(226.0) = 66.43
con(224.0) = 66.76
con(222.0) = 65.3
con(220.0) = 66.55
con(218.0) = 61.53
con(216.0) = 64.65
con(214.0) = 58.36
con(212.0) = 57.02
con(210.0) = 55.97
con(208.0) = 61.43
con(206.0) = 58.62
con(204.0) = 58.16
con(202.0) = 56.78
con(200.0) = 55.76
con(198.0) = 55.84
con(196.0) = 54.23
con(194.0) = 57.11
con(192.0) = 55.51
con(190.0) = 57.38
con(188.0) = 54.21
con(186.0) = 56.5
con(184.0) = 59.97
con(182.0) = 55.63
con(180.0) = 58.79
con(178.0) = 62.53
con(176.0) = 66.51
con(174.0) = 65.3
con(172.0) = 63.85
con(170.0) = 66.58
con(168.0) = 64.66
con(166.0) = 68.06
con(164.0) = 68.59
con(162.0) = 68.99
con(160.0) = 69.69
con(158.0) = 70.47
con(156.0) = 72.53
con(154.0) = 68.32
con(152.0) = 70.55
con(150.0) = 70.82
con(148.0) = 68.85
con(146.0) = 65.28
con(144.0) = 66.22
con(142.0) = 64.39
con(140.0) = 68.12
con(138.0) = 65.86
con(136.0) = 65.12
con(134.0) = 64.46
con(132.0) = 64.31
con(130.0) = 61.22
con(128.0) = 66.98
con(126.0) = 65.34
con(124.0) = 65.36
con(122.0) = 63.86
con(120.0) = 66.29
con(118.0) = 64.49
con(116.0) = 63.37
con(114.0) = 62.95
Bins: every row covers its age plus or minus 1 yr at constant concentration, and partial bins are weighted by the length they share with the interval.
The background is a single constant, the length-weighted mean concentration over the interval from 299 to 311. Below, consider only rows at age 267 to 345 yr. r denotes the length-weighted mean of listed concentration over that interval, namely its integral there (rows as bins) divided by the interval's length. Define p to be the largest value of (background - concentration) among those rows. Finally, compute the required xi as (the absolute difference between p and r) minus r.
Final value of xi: -6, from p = 6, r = 73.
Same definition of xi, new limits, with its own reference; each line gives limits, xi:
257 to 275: -5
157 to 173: -10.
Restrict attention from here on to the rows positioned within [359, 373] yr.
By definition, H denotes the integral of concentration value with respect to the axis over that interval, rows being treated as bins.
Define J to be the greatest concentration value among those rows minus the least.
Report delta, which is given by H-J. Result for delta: 1050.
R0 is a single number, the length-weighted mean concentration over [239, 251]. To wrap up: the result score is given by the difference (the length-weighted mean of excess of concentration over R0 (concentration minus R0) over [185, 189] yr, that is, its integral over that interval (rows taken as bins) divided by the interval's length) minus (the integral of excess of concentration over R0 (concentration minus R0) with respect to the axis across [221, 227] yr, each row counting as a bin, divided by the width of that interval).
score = -11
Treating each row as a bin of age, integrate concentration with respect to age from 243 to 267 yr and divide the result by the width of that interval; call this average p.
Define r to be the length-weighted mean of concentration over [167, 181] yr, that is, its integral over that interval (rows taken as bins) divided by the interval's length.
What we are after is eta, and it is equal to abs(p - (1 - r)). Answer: 143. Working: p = 80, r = 64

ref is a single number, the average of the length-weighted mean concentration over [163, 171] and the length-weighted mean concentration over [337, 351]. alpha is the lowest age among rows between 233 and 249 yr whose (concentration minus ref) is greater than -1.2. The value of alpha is 234.0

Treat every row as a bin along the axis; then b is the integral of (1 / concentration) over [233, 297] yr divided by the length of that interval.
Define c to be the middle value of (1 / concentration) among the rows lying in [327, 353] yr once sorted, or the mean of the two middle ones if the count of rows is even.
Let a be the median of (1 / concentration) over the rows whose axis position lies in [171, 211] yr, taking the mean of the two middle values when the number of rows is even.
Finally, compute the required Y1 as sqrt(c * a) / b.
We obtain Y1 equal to 1.18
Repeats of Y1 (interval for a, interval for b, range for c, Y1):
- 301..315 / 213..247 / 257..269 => 0.95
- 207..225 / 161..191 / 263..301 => 0.93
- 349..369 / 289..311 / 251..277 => 0.99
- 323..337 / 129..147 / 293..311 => 0.89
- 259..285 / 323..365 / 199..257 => 1.03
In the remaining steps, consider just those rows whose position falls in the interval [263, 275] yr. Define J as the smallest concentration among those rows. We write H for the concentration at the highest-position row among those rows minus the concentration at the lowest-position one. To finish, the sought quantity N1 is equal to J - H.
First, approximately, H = -2.2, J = 69.31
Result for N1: 71.5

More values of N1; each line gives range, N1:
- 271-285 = 63.4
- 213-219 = 55.2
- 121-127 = 62.4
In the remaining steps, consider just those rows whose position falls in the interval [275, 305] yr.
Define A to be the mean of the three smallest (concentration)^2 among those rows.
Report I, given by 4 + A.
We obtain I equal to 4931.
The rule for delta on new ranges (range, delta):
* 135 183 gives 3175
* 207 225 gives 1104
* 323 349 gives 1864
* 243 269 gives 2063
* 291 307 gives 1163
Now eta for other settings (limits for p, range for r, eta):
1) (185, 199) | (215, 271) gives 130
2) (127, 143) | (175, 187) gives 124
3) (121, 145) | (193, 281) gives 134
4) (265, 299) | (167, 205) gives 130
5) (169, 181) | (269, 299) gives 135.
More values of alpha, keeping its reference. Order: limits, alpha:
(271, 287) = 272.0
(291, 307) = 292.0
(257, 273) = 258.0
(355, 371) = 356.0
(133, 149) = 148.0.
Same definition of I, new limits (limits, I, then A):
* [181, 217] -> 2991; 2987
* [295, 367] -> 4758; 4754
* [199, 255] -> 3159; 3155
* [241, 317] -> 4846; 4842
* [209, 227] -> 3267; 3263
